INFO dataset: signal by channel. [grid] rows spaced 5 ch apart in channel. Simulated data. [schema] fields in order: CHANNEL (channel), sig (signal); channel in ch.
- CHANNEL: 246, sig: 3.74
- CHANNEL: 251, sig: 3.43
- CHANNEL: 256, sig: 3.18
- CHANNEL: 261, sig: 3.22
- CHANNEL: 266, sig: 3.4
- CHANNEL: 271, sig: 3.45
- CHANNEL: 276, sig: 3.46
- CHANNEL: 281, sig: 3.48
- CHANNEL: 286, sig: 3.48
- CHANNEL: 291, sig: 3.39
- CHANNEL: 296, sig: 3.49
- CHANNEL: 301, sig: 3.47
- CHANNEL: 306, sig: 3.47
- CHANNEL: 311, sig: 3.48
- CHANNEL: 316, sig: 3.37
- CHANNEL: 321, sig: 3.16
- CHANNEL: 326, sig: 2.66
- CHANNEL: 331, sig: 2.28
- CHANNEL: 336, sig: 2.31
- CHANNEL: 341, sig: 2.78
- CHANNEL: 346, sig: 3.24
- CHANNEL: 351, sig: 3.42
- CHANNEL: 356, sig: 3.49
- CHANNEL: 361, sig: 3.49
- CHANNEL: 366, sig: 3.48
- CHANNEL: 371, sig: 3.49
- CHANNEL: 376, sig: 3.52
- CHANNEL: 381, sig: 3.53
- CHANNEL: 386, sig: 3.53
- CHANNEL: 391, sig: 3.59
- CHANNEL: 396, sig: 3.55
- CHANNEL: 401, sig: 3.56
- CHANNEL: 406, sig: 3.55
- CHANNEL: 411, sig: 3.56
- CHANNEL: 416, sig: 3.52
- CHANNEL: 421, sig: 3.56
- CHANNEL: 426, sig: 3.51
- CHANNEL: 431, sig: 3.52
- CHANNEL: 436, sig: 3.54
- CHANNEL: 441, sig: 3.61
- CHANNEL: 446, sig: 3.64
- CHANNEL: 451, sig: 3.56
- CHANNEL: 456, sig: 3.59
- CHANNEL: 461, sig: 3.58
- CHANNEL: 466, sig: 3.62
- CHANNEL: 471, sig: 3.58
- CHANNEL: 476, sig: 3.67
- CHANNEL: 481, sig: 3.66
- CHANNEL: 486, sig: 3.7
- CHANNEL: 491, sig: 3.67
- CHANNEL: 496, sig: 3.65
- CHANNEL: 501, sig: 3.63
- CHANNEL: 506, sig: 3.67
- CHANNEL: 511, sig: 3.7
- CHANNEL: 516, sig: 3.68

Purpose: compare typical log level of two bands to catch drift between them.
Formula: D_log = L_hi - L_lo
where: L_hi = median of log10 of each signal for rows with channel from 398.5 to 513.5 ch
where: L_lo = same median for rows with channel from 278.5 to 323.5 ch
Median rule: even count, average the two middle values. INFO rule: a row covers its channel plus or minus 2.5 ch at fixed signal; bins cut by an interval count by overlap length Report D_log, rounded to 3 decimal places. 0.015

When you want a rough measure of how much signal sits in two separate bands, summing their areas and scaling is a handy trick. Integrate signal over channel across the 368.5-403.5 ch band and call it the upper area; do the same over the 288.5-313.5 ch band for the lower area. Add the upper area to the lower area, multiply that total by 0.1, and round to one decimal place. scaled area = 21.0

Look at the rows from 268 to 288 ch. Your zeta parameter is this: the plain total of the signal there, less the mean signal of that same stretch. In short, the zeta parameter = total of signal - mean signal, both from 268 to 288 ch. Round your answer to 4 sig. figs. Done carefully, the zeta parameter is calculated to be 10.40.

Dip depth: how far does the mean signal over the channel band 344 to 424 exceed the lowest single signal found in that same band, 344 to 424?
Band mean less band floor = 0.3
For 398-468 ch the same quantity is 0.1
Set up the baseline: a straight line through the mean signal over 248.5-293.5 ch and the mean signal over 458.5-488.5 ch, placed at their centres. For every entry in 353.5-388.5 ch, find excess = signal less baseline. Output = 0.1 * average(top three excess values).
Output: 0.000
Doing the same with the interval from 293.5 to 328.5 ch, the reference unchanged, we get 0.005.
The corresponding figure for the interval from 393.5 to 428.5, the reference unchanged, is 0.001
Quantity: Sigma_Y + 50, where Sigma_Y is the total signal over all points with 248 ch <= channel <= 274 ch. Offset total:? 67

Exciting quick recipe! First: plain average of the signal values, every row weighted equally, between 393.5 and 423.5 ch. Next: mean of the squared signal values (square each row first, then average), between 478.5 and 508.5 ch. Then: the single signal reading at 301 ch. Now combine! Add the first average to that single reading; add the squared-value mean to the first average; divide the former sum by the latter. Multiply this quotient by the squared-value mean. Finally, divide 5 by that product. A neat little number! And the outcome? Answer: 0.901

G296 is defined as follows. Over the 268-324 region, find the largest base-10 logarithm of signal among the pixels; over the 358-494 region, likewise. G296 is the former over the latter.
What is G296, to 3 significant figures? 0.955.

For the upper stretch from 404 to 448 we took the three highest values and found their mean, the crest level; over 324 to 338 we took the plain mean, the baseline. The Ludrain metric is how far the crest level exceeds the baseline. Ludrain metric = 1.19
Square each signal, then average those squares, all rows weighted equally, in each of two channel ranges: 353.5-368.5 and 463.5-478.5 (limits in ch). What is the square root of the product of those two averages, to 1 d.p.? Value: 12.6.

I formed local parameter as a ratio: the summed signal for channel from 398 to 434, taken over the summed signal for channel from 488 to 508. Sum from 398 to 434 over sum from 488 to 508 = 1.7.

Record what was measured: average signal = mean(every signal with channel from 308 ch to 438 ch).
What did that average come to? 3.33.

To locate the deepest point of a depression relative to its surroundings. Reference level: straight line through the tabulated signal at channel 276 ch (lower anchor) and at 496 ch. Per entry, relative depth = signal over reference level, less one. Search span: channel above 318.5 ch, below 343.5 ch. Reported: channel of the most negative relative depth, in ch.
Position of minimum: 331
